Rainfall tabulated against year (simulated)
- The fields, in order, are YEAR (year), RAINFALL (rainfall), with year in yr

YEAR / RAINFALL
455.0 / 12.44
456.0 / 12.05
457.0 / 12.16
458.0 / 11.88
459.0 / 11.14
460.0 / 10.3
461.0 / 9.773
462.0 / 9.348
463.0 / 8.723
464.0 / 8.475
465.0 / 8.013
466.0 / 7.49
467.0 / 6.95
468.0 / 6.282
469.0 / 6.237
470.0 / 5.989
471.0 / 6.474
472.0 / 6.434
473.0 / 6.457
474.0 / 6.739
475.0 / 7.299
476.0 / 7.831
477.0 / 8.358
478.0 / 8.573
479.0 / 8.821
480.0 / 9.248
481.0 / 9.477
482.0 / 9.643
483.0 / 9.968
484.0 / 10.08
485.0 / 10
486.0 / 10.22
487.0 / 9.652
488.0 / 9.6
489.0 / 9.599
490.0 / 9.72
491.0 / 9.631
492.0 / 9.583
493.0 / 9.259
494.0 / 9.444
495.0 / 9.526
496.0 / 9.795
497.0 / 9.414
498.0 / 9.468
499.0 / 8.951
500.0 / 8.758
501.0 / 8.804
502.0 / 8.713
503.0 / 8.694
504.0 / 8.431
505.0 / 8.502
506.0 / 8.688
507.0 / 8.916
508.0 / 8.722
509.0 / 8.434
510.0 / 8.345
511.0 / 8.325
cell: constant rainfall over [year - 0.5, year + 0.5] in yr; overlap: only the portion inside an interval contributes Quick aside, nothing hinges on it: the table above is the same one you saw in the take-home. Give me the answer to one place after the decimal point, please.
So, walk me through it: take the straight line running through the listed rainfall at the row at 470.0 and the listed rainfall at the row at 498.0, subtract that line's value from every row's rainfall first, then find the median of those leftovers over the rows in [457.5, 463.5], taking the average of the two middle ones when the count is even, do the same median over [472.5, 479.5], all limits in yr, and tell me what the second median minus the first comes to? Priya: -4.1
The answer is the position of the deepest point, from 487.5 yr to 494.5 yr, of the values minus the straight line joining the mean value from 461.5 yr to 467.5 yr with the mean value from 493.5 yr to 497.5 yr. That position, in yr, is 493.0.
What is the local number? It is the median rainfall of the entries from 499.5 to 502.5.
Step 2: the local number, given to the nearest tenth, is 8.8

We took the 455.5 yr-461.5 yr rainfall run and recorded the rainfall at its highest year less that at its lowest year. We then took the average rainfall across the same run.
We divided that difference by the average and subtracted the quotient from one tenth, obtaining 0.30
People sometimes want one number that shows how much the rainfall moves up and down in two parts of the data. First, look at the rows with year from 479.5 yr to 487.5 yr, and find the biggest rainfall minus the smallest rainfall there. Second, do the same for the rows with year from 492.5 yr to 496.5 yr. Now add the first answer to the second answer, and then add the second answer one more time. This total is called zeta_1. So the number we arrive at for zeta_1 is 2.04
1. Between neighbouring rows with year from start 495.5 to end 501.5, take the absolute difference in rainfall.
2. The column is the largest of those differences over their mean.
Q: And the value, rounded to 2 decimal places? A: 2.17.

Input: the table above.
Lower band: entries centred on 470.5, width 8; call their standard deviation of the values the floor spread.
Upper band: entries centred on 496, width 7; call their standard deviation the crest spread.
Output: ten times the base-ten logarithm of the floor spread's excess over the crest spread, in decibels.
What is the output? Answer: -14.0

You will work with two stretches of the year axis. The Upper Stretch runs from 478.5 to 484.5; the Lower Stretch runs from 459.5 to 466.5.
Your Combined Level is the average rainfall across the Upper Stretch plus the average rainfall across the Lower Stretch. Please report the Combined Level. 18.4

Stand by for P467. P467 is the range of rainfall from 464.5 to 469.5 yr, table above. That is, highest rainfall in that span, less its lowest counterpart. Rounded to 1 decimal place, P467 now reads 1.8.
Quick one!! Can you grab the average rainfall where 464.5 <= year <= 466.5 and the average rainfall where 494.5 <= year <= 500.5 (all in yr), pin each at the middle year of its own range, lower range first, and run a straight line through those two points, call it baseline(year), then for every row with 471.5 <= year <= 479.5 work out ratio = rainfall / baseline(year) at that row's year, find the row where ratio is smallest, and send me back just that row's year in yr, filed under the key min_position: 473.0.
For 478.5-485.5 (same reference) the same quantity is 479.0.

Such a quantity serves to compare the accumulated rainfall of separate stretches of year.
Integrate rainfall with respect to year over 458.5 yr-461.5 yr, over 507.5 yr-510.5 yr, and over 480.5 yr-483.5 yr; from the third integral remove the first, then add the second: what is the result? 23.4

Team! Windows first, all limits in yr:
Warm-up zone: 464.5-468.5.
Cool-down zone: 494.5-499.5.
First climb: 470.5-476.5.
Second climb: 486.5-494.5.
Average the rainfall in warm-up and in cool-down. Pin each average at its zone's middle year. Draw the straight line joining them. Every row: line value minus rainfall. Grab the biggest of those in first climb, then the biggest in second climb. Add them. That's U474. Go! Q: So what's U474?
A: 1.1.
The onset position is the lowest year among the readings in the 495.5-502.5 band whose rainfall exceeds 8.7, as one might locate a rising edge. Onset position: 496.0 yr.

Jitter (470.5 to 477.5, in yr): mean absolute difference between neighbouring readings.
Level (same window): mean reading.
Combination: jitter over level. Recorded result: 0.05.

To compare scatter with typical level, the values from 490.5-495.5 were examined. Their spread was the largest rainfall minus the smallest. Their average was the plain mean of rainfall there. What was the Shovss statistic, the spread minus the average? -9.1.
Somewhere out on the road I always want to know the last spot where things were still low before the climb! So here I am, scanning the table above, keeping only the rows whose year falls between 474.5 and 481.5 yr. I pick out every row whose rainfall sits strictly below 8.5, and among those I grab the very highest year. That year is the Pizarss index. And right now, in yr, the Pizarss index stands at 477.0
